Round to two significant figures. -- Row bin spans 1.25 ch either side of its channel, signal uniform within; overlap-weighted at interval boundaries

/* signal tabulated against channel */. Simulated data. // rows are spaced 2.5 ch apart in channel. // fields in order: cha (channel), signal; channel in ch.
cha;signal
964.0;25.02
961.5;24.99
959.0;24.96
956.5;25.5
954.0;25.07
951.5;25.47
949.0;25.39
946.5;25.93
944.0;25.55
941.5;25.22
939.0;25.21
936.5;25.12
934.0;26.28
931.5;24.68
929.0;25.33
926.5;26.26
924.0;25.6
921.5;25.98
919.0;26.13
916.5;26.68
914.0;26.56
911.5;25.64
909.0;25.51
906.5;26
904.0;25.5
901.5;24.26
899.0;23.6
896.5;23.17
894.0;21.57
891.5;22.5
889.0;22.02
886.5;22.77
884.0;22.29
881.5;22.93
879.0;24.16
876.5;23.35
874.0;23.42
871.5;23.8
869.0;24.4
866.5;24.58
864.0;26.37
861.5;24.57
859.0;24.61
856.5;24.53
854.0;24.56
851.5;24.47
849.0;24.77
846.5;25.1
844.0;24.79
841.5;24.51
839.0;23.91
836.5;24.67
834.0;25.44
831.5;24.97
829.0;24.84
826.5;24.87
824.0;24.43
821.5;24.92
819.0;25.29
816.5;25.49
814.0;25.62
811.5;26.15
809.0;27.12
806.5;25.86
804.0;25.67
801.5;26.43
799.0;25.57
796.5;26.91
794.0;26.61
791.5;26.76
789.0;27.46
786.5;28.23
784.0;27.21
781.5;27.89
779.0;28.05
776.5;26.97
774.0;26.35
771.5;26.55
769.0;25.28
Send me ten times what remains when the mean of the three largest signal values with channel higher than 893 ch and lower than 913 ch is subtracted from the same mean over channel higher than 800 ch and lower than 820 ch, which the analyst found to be 8.5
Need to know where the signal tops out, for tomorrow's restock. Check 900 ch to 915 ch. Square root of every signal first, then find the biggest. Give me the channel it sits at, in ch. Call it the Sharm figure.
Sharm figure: 914.0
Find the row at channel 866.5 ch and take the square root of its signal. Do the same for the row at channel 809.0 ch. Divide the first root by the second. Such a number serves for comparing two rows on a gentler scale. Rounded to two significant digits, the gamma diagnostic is 0.95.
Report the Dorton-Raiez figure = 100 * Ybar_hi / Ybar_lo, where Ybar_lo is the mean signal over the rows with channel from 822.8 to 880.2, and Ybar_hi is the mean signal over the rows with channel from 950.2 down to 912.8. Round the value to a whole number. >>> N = 105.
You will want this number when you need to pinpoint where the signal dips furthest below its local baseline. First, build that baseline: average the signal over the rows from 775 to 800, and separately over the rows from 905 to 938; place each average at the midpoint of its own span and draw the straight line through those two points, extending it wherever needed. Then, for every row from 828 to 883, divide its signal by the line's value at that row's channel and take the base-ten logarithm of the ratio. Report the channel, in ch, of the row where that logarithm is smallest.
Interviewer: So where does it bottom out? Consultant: 881.5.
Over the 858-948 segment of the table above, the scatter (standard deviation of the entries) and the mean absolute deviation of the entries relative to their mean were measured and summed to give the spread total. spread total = 2.6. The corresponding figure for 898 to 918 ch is 1.8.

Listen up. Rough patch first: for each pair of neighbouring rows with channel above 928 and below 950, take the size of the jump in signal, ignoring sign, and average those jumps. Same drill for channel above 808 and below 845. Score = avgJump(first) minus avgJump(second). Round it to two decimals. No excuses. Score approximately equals 0.15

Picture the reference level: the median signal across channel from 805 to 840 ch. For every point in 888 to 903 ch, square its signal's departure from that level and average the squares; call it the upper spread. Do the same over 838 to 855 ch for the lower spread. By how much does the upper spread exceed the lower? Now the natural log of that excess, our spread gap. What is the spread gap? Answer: 1.7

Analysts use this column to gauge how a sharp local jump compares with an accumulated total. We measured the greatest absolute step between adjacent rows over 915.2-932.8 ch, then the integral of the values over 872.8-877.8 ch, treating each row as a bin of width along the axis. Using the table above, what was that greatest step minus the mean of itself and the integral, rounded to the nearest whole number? -58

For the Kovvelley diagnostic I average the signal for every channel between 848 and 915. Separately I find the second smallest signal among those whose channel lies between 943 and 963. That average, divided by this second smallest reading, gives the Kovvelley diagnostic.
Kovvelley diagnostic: 0.97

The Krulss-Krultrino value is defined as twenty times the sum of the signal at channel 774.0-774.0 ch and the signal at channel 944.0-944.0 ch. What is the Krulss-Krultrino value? 1038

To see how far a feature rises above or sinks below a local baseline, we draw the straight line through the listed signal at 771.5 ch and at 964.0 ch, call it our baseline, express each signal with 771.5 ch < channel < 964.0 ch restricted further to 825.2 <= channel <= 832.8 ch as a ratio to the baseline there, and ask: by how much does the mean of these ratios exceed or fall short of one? -0.05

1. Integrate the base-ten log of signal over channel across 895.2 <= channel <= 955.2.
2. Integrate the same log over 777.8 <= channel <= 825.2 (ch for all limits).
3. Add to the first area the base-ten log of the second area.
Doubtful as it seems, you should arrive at 86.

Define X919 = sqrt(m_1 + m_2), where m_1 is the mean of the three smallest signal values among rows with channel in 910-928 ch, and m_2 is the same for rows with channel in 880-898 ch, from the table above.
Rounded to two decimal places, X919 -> 6.91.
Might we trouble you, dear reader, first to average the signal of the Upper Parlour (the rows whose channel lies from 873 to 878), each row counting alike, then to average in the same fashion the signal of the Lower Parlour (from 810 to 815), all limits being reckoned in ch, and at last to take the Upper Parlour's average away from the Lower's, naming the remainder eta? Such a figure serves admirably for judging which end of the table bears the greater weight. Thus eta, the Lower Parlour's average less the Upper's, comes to 2.5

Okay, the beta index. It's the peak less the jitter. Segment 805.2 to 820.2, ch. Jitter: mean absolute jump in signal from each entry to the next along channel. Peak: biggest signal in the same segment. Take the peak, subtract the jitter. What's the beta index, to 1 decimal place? 26.5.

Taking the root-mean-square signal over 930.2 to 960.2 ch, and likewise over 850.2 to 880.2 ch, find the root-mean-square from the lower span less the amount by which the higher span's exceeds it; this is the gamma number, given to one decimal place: 23.5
